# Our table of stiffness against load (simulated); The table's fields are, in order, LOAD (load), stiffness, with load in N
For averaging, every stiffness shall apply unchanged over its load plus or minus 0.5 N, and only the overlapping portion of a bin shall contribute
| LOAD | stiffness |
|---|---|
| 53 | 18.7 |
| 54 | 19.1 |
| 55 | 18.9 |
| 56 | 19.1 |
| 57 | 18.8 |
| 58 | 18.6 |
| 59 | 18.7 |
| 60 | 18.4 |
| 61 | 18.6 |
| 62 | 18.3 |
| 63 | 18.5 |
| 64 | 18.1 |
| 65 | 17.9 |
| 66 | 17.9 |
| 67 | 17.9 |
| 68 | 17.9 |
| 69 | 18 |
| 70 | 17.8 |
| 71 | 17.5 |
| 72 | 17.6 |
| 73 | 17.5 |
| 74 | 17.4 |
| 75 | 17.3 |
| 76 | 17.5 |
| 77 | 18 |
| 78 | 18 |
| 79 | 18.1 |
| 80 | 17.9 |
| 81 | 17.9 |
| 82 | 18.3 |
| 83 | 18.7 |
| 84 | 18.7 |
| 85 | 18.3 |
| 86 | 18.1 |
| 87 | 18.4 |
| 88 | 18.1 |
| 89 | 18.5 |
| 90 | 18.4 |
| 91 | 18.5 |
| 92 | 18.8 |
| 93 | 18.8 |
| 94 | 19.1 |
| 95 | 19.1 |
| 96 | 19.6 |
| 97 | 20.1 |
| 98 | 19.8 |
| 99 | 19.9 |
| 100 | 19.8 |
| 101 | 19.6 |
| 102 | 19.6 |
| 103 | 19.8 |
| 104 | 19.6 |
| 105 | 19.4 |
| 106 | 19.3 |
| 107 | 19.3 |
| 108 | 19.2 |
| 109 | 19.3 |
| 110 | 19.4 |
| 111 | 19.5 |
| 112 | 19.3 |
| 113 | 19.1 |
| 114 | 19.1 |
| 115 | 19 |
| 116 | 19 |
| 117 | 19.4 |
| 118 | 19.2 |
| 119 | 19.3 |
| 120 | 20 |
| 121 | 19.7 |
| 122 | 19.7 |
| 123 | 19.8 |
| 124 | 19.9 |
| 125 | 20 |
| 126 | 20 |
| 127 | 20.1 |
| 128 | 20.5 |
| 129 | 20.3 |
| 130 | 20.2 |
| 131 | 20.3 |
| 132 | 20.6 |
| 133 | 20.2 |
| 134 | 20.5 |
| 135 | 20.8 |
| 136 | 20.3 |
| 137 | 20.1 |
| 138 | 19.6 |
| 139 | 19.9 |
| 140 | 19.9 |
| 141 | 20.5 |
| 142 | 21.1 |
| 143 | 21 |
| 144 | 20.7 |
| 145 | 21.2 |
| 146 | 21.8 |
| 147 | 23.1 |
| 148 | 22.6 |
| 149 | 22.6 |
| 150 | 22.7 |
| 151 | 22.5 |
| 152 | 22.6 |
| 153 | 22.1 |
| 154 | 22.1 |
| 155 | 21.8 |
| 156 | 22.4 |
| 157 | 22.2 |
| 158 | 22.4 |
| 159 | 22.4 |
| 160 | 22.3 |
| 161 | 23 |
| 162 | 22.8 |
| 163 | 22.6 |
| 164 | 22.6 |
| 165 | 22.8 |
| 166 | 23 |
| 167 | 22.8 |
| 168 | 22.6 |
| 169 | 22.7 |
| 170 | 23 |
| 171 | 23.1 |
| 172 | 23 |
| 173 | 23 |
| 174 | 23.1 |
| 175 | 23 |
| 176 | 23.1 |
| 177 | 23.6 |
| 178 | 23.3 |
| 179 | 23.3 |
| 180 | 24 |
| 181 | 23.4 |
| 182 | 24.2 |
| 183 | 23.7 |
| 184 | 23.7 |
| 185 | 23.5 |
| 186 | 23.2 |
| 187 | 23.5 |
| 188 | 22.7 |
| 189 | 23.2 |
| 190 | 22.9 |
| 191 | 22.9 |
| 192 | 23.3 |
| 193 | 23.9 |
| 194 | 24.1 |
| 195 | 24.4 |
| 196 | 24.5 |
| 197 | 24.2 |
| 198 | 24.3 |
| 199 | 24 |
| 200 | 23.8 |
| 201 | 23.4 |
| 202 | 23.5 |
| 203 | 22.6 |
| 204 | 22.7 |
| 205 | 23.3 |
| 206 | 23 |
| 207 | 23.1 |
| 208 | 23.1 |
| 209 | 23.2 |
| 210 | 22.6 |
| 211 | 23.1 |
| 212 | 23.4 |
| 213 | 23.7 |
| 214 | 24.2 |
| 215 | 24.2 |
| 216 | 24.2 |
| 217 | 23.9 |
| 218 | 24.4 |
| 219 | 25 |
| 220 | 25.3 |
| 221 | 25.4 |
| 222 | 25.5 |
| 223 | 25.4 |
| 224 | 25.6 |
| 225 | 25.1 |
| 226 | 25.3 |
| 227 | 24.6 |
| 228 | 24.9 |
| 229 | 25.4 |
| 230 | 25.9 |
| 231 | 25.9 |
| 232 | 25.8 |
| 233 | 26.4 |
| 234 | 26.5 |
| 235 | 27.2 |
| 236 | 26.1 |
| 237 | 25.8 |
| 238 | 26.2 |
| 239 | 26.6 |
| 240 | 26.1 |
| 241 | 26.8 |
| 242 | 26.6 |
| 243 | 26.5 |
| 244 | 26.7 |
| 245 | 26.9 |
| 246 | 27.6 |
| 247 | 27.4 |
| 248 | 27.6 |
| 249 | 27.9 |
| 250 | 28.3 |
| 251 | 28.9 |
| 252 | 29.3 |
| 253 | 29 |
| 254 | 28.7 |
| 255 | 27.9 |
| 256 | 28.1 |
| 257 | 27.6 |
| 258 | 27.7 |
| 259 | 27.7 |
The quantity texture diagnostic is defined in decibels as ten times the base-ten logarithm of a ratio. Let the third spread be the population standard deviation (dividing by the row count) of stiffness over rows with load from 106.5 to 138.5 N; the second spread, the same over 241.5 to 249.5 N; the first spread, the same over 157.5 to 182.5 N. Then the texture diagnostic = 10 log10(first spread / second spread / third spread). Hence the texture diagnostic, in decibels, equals 2.4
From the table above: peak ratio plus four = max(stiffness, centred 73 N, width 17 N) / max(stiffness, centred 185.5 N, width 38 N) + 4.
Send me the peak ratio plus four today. 4.74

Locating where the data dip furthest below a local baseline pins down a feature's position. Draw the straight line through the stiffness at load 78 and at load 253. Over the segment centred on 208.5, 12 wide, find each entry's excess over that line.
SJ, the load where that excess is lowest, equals 210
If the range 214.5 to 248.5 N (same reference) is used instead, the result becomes 217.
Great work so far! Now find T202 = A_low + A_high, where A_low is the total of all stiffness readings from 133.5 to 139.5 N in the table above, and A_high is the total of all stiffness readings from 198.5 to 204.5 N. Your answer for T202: 261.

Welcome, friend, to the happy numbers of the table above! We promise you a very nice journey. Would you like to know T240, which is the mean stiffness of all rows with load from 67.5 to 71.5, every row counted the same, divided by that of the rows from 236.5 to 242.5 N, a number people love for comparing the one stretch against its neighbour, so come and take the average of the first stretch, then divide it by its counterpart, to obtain 0.676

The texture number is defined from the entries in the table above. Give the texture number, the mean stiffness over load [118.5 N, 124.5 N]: 19.7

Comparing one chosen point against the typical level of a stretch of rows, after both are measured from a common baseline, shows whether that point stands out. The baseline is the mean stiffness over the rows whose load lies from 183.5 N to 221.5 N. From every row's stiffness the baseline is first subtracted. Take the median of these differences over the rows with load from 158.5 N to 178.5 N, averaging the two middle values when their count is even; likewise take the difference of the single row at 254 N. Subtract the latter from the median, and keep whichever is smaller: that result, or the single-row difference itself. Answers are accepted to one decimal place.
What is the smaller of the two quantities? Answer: -5.7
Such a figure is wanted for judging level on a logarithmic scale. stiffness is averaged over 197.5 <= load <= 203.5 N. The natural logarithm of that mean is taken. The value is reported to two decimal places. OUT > 3.16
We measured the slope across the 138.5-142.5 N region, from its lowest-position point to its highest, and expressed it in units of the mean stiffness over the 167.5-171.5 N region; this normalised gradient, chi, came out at 0.018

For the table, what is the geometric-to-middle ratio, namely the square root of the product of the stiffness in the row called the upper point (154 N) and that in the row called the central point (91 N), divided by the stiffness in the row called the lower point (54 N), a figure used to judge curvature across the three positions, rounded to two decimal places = 1.06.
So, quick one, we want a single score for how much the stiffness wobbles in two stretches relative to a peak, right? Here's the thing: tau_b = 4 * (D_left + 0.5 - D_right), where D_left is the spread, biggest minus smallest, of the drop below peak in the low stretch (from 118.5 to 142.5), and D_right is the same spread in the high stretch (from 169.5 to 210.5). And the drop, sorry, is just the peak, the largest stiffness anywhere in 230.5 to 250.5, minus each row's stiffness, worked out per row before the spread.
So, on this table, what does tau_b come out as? 1.6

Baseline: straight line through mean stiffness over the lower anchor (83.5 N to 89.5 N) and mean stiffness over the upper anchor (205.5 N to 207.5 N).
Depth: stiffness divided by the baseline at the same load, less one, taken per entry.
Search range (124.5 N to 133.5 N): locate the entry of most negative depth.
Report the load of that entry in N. 133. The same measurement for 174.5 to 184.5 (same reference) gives 175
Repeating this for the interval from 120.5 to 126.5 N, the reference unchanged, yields 122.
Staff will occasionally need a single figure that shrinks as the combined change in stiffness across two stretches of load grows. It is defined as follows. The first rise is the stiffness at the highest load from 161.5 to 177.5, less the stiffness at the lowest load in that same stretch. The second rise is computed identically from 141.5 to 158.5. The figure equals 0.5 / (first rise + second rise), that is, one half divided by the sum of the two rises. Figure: 0.24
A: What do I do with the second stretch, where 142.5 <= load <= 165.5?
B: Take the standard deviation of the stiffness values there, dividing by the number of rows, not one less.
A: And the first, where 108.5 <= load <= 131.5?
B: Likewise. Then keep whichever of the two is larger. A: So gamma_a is 0.60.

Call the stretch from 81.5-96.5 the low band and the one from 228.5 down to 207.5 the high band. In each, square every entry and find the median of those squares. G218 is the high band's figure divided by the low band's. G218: 1.74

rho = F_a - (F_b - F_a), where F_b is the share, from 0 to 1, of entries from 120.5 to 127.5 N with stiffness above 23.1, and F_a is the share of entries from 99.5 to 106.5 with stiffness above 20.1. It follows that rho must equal 0.0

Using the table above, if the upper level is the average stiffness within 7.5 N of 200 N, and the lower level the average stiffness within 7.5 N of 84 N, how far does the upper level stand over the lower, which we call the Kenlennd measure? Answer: 5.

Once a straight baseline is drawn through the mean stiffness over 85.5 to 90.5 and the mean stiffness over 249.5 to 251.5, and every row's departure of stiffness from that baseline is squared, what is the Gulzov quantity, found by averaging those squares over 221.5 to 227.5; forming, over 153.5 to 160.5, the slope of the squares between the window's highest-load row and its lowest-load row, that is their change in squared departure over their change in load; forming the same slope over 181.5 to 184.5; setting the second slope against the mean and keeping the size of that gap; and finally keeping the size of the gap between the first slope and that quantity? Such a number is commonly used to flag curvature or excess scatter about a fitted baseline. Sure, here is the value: 2.8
